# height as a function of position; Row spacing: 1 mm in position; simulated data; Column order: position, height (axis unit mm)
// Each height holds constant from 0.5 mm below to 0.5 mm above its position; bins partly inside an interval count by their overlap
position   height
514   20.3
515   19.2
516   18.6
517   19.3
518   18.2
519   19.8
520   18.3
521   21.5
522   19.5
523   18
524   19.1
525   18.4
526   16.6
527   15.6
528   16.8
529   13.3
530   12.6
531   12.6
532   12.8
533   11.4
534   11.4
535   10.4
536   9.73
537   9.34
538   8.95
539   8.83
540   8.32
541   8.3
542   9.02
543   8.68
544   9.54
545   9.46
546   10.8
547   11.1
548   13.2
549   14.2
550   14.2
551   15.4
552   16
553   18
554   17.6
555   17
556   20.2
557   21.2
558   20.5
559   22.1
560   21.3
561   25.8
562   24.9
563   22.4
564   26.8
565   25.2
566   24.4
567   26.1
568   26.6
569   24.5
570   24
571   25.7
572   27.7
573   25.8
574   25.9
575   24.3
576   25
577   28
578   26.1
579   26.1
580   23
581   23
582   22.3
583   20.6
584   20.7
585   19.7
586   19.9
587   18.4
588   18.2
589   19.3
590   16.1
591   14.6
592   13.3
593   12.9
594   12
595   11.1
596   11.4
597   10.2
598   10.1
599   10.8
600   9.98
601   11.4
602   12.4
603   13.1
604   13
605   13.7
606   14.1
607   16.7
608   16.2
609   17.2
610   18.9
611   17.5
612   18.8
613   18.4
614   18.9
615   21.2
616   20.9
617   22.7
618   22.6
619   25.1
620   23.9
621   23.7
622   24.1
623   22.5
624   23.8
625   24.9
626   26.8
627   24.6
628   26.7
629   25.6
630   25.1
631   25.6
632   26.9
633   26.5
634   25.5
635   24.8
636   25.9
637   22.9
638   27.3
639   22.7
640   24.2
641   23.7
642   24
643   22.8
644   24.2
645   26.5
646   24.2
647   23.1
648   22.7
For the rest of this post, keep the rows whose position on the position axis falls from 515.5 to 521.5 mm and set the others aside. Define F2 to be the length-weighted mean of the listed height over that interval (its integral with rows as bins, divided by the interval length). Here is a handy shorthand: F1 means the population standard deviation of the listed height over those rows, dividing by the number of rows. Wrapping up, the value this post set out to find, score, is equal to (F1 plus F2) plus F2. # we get 40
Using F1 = 1.1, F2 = 19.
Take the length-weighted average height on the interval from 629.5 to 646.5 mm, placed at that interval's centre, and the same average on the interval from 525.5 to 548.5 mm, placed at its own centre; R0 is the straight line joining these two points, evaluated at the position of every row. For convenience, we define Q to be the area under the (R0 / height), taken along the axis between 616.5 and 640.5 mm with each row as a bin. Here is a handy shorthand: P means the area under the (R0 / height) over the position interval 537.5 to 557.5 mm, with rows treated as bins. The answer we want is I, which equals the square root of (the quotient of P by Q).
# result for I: 1.0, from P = 21.1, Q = 22.9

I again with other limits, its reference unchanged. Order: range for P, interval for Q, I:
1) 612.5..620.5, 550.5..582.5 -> 0.6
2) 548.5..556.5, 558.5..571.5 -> 0.9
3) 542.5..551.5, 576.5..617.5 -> 0.4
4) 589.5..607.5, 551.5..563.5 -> 1.9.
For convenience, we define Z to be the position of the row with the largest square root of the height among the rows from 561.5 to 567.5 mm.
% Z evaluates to 564 mm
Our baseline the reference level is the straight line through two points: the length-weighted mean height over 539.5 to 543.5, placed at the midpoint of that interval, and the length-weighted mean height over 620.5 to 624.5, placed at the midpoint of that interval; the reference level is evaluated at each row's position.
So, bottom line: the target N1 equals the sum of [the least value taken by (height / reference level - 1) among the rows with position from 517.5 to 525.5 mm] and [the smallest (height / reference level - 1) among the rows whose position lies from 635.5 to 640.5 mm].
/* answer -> 2.18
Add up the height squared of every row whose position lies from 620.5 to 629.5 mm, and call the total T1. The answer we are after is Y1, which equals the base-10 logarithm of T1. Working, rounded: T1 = 5527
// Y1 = 3.74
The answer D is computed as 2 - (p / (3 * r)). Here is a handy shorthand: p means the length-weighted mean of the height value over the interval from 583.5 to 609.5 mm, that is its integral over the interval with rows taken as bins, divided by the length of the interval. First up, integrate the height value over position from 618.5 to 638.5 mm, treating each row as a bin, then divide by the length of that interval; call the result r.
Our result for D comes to 1.8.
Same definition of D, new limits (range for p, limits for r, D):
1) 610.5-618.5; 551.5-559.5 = 1.6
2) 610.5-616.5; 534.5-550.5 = 1.4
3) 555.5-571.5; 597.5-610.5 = 1.4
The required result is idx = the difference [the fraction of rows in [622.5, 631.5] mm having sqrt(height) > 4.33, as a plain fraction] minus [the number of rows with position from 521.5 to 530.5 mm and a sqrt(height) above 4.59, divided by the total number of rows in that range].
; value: 1.00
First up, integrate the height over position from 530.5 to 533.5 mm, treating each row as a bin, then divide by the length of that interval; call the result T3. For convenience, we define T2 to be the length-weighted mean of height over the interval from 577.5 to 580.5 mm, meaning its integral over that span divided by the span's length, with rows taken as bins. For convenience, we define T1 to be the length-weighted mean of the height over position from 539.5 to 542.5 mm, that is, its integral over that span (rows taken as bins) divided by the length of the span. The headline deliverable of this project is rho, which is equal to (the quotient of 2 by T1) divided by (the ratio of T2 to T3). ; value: 0.11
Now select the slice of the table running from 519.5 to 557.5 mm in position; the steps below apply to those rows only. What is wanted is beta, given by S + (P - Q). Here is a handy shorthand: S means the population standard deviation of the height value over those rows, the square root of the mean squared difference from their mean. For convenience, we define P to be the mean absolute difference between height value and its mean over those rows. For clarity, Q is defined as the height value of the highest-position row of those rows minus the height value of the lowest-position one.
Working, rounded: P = 3.6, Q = 2.9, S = 4.0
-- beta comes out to 4.7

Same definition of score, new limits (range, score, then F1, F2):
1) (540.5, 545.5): 18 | 0.5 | 9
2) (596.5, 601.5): 22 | 0.5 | 10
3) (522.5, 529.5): 35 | 1.8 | 17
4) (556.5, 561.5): 46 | 1.9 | 22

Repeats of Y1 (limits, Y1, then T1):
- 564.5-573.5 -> 3.77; 5889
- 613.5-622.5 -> 3.66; 4613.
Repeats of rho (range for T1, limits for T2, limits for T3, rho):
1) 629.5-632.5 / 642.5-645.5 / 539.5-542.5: 0.03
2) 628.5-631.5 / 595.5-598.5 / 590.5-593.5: 0.10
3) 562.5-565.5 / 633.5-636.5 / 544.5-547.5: 0.03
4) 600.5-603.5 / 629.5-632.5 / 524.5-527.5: 0.11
